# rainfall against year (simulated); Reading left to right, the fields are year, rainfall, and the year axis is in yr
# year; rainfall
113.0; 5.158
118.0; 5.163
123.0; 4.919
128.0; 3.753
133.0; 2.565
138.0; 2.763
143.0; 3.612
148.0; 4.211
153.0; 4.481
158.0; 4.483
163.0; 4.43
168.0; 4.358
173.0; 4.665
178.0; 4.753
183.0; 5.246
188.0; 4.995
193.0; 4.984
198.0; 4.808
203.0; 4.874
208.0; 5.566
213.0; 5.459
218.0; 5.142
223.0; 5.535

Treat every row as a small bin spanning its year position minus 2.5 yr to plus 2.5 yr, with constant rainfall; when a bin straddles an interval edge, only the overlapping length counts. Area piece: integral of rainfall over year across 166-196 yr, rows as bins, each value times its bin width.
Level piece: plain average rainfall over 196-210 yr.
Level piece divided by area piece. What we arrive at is 0.035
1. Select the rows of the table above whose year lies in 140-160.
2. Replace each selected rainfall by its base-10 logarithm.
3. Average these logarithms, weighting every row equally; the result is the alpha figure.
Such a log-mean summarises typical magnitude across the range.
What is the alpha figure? 0.62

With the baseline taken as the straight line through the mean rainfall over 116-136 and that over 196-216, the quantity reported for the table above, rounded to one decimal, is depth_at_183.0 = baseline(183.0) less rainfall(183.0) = -0.4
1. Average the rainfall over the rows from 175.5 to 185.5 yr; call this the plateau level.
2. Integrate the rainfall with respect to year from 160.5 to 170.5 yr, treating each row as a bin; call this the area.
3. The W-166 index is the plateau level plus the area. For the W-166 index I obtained 48.9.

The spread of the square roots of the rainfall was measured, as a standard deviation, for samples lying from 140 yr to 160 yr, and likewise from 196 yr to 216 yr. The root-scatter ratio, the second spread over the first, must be 0.8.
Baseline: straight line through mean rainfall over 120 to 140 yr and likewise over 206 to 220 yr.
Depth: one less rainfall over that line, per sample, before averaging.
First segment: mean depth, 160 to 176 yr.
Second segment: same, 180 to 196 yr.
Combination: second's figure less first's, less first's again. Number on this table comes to 0.00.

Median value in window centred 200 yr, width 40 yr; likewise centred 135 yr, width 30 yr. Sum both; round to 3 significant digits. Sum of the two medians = 8.75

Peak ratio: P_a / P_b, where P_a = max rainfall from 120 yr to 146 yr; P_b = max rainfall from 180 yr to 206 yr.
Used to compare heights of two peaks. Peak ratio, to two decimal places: 0.94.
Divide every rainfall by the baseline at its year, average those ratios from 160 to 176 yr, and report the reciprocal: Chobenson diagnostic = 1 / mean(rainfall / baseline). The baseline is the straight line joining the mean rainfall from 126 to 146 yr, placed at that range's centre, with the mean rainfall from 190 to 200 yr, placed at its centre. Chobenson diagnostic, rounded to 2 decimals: 0.92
